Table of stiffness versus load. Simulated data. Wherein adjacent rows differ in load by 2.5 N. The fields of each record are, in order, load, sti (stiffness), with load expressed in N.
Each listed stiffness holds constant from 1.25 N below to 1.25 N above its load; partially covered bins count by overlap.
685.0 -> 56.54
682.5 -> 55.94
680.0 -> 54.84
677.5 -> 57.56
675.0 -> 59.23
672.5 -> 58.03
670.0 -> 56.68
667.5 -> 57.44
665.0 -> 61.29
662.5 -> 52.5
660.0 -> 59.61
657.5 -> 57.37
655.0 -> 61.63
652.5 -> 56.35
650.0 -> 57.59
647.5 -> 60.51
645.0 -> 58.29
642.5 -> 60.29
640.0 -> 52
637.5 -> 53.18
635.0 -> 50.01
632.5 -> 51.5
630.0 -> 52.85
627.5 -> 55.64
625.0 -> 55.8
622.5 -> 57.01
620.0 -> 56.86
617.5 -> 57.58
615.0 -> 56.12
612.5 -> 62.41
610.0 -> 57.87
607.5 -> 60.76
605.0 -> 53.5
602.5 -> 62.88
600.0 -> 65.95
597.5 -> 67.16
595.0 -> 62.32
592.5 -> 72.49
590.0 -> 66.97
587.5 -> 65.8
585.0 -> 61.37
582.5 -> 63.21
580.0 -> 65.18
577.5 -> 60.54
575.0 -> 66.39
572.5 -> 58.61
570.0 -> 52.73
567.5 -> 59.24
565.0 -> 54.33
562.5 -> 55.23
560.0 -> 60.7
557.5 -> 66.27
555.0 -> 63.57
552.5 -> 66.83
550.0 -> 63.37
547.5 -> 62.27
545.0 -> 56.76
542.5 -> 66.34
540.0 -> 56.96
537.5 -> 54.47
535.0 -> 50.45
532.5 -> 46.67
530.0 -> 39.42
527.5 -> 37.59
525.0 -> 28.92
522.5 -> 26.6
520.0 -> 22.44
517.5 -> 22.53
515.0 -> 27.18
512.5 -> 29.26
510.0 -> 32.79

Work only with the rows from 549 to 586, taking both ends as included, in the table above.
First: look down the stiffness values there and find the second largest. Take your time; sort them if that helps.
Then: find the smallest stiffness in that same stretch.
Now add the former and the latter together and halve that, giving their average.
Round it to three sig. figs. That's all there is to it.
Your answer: 59.6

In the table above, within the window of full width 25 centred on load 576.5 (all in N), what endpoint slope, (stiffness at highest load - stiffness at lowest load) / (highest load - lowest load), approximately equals 0.51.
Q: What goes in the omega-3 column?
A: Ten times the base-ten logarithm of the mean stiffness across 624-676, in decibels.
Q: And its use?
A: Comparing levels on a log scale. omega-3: 17.5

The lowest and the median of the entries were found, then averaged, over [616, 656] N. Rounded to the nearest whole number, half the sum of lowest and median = 53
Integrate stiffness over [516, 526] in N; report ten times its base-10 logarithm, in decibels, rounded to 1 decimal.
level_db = 24.0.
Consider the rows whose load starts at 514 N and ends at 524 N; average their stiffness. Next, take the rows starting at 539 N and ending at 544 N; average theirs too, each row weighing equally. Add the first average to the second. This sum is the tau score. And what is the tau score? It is 86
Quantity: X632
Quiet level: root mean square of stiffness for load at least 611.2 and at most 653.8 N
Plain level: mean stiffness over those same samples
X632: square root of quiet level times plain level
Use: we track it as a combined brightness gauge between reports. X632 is 56.2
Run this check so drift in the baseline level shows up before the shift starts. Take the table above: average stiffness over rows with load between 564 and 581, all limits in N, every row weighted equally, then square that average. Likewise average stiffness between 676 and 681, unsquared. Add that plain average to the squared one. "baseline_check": 3605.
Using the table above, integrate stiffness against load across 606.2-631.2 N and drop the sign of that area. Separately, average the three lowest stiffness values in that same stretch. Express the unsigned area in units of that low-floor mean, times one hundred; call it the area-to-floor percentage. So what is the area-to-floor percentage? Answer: 2615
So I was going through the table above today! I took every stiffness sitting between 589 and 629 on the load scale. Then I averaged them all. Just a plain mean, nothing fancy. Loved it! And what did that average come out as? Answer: 61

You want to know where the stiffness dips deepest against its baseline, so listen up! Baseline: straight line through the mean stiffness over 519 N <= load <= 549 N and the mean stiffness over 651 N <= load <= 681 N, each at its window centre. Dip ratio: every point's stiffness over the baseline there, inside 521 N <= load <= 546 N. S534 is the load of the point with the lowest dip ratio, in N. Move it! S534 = 522.5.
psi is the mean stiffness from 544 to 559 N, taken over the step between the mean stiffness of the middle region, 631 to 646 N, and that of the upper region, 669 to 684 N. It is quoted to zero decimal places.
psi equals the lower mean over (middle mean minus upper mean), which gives -22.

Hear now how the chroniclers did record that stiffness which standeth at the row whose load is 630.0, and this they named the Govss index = 52.85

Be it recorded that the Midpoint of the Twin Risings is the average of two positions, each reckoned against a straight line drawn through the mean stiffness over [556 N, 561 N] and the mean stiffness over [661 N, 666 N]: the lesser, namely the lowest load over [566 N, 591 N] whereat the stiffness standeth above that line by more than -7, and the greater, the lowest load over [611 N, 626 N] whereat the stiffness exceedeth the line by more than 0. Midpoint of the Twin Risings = 590.0 N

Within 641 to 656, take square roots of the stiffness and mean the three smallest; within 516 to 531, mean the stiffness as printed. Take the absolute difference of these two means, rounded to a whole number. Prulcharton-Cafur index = 22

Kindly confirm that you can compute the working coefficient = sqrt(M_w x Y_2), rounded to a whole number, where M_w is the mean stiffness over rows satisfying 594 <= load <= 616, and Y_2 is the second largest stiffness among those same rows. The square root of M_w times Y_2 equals 63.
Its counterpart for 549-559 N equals 66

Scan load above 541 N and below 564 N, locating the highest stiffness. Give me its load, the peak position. 552.5 N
